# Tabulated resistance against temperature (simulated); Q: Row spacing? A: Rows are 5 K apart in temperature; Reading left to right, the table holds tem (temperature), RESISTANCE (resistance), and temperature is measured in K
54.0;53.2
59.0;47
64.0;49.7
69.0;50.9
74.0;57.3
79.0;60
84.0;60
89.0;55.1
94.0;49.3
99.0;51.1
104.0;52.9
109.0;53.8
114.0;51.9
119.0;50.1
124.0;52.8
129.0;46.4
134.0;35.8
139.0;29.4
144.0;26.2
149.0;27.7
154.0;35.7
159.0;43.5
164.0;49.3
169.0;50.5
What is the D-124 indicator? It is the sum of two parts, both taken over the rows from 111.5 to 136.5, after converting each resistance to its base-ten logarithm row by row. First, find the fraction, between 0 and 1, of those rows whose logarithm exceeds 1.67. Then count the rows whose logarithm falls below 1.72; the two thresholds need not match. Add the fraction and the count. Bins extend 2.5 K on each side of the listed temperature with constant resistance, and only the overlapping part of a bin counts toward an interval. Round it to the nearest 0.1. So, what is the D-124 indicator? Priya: 4.6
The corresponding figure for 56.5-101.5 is 6.0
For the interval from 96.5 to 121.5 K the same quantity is 4.0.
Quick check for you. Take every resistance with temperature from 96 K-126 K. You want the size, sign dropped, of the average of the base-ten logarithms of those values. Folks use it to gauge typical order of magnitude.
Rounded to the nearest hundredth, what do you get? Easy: 1.72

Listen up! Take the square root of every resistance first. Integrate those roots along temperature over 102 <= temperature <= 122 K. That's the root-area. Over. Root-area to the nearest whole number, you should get 144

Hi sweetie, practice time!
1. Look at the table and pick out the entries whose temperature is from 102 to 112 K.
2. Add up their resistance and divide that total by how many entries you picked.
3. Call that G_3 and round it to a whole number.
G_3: 53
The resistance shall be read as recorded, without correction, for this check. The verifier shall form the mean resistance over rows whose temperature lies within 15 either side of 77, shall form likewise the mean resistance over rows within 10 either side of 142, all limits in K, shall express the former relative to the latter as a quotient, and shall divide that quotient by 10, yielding 0.19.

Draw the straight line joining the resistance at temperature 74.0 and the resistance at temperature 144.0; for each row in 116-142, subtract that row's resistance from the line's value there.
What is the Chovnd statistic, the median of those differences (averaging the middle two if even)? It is -12.8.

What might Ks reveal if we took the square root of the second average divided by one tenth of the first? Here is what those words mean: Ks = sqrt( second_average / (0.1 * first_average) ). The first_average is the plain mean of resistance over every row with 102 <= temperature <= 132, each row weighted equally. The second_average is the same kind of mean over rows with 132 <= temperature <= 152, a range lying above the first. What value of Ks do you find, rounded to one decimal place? 2.4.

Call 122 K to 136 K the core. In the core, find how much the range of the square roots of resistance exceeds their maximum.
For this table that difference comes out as -5.98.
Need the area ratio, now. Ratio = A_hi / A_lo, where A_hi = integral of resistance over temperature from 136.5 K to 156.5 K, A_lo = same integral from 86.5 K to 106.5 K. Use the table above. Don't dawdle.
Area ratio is 0.57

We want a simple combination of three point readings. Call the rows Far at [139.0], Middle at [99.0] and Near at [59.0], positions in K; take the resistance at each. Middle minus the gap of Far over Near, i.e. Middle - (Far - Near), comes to 69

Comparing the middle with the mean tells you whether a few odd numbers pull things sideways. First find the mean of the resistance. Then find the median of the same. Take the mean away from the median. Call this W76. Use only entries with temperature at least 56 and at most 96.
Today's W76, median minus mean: -0.7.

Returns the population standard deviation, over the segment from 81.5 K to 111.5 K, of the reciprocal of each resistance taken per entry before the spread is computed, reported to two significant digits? 0.0011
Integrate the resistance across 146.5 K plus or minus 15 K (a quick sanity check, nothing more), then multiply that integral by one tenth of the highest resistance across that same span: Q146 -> 4313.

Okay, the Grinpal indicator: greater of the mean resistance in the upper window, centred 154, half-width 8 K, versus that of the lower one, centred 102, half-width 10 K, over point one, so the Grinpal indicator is 518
